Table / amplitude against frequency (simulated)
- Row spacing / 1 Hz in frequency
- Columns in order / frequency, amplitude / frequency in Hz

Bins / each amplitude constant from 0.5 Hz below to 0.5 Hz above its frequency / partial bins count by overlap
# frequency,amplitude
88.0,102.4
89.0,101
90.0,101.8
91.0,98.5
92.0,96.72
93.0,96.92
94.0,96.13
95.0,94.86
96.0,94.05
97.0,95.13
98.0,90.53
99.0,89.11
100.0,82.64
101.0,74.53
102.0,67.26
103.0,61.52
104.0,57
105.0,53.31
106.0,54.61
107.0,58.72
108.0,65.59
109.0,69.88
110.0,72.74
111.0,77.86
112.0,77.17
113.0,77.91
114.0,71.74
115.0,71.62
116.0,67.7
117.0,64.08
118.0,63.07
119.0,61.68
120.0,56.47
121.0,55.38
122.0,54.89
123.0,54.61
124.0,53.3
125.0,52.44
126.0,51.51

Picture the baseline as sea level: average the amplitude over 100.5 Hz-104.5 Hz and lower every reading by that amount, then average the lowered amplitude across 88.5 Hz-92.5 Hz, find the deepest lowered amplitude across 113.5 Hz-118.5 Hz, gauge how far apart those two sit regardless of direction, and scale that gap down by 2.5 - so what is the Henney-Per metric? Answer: 15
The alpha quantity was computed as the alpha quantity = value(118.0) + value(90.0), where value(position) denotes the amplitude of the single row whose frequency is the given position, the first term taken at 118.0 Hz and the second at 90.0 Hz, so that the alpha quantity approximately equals 165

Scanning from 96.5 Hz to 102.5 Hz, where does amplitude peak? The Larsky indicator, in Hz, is 97.0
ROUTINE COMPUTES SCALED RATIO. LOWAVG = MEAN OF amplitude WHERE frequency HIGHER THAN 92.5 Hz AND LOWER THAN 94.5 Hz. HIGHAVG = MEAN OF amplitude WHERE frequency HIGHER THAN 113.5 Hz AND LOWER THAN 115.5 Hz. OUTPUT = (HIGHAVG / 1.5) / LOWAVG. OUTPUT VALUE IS 0.50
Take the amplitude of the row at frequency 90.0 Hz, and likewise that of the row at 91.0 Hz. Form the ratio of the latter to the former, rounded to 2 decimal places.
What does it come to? 0.97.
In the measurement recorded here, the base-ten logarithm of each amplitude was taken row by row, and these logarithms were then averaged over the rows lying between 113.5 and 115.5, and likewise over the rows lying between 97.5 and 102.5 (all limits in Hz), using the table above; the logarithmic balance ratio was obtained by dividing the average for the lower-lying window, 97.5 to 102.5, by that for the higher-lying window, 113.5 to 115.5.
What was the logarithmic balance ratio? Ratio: 1.03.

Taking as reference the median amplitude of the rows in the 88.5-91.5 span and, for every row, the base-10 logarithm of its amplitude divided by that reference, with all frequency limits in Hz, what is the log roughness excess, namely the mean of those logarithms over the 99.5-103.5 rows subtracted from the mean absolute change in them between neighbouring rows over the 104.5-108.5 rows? 0.183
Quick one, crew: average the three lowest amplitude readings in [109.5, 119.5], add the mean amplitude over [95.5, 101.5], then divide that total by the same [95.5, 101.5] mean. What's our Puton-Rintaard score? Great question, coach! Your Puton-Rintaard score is 1.72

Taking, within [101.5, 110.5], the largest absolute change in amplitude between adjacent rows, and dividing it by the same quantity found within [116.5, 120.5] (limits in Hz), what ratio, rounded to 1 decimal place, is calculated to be 1.3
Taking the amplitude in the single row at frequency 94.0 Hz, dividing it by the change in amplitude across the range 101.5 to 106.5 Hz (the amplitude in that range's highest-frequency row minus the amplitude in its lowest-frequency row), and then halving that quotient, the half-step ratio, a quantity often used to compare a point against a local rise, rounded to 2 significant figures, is -3.8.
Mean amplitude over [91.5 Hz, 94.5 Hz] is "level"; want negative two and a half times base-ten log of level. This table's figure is -5.0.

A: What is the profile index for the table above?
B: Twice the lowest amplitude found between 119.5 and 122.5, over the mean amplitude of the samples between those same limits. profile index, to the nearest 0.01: 1.98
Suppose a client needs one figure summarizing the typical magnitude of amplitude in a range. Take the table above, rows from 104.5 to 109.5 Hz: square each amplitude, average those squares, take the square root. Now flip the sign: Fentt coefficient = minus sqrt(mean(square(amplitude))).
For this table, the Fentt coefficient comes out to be -61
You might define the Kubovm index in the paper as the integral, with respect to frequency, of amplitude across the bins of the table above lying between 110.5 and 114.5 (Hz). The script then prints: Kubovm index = 305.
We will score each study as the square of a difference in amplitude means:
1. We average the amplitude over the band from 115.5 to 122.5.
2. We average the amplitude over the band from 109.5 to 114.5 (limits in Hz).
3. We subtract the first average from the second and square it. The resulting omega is 226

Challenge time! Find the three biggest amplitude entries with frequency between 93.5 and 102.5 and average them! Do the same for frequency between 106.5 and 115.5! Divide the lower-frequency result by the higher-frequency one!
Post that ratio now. 1.23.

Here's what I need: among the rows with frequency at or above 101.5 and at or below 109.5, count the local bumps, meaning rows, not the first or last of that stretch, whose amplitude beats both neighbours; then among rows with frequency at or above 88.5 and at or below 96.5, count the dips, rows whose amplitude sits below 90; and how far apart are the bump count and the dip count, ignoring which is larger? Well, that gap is 0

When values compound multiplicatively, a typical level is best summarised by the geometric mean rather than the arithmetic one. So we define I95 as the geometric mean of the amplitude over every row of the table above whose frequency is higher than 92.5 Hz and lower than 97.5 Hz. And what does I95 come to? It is 95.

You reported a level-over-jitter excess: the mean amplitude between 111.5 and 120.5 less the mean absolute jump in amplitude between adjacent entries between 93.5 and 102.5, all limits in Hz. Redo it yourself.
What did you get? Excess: 64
